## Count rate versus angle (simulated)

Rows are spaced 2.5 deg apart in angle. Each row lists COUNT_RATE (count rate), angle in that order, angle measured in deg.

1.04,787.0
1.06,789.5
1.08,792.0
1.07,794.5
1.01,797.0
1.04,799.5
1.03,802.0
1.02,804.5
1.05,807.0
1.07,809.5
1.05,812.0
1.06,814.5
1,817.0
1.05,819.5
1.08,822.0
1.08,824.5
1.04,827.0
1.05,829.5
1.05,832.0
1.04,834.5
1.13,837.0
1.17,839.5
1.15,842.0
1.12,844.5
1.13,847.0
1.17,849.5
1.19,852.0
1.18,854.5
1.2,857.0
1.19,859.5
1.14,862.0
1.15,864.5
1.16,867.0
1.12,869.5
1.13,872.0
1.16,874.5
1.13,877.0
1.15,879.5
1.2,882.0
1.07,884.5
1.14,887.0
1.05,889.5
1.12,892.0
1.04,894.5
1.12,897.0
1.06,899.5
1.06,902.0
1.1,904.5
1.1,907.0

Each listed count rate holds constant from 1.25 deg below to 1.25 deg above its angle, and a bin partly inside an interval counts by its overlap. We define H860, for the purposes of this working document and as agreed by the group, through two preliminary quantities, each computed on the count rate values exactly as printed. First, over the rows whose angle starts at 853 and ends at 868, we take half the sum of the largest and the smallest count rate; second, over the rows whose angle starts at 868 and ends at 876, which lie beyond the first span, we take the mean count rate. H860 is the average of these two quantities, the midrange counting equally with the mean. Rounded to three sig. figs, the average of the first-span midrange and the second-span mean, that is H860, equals 1.15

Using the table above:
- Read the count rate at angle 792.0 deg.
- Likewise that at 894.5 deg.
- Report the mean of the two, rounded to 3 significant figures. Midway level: 1.06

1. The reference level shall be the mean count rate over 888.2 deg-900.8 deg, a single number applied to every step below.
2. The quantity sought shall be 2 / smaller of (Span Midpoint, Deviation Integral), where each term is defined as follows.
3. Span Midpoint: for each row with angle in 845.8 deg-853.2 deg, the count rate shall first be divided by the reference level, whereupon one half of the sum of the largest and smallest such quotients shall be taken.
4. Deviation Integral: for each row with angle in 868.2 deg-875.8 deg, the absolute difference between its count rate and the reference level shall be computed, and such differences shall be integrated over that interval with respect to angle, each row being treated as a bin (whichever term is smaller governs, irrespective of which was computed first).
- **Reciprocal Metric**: 4.5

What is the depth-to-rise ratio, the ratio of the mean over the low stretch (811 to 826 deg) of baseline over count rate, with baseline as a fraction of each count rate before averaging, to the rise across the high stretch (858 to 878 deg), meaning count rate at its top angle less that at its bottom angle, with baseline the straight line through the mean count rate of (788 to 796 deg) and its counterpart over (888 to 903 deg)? -17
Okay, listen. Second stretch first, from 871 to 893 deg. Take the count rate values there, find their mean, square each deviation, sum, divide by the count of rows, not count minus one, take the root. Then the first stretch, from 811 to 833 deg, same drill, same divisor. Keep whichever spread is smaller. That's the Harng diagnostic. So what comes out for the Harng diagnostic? 0.0223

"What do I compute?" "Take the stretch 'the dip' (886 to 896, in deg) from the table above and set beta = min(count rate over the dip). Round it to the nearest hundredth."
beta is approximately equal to 1.04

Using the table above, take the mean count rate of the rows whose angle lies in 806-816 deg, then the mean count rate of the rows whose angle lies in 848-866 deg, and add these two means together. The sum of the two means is 2.23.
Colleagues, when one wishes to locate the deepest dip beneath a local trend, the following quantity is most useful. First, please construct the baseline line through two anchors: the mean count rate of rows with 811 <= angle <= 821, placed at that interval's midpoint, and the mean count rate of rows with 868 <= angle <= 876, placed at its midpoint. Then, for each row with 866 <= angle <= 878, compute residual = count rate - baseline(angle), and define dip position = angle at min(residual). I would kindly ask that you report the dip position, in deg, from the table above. 877.0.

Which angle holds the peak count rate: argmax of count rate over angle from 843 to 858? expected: 857.0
